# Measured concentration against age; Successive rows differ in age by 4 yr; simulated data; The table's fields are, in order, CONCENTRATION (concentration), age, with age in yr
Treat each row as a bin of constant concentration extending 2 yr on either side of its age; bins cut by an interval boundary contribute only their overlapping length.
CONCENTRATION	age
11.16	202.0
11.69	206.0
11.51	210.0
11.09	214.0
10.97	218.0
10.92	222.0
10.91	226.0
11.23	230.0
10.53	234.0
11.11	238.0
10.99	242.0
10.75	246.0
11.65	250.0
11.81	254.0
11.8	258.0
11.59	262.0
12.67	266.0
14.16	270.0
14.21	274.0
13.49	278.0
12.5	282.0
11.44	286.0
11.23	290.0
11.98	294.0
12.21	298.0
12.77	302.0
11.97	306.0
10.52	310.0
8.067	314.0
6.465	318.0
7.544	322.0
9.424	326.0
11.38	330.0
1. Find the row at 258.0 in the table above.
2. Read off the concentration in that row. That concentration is 11.8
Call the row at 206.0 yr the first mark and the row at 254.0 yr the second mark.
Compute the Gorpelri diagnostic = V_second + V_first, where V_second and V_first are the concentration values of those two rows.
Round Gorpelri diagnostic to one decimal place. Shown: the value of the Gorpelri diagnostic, 23.5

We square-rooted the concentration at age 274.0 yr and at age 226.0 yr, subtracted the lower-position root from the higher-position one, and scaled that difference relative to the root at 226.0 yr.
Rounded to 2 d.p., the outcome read 0.14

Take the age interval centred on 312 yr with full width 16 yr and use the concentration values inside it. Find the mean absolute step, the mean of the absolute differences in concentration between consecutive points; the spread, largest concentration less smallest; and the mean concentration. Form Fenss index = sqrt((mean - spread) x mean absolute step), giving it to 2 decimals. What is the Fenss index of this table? 2.62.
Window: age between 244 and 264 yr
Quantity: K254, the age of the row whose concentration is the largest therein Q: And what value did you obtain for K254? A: 254.0 yr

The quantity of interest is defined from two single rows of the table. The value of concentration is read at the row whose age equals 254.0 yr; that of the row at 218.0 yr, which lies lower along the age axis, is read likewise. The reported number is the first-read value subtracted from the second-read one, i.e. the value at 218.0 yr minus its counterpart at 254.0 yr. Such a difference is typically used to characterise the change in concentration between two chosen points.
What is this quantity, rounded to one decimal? -0.8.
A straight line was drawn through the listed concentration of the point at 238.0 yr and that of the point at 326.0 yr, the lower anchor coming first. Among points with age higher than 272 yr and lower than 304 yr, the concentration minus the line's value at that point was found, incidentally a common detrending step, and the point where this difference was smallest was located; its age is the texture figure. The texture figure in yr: 290.0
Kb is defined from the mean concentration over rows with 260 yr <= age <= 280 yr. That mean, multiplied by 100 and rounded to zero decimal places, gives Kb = 1322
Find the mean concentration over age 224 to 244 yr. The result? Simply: 11.0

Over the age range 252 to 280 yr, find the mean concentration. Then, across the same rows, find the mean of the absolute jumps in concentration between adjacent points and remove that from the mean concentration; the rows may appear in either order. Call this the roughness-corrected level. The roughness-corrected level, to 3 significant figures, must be 12.2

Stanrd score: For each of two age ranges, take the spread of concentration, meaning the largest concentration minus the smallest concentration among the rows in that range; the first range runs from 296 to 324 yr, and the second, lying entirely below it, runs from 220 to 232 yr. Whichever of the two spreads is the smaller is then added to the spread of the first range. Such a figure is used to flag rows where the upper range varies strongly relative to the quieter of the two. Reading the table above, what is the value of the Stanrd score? 6.6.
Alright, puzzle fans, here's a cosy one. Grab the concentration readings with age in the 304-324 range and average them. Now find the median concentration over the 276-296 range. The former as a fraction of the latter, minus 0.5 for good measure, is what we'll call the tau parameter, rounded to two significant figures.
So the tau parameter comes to 0.24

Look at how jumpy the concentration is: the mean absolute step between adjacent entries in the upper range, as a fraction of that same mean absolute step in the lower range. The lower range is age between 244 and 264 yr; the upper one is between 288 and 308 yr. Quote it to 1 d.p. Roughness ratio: 1.8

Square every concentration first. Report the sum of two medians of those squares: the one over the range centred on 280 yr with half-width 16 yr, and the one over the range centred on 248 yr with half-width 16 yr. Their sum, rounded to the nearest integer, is 287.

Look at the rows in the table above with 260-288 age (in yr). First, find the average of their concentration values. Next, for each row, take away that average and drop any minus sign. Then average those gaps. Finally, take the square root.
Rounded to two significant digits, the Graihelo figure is 0.97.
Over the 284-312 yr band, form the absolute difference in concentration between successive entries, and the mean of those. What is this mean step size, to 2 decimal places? 0.67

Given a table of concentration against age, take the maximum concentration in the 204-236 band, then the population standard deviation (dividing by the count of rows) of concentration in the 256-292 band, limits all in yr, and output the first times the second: 13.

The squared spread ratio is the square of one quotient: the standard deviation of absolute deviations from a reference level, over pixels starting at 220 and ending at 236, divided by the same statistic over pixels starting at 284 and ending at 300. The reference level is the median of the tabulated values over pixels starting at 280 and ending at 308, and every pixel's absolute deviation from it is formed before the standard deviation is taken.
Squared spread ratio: 0.75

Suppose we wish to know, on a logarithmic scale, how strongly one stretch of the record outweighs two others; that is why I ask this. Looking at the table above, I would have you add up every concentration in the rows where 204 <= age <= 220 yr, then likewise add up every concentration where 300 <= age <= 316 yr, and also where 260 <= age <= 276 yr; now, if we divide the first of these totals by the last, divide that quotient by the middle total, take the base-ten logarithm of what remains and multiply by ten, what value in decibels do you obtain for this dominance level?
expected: -17.0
